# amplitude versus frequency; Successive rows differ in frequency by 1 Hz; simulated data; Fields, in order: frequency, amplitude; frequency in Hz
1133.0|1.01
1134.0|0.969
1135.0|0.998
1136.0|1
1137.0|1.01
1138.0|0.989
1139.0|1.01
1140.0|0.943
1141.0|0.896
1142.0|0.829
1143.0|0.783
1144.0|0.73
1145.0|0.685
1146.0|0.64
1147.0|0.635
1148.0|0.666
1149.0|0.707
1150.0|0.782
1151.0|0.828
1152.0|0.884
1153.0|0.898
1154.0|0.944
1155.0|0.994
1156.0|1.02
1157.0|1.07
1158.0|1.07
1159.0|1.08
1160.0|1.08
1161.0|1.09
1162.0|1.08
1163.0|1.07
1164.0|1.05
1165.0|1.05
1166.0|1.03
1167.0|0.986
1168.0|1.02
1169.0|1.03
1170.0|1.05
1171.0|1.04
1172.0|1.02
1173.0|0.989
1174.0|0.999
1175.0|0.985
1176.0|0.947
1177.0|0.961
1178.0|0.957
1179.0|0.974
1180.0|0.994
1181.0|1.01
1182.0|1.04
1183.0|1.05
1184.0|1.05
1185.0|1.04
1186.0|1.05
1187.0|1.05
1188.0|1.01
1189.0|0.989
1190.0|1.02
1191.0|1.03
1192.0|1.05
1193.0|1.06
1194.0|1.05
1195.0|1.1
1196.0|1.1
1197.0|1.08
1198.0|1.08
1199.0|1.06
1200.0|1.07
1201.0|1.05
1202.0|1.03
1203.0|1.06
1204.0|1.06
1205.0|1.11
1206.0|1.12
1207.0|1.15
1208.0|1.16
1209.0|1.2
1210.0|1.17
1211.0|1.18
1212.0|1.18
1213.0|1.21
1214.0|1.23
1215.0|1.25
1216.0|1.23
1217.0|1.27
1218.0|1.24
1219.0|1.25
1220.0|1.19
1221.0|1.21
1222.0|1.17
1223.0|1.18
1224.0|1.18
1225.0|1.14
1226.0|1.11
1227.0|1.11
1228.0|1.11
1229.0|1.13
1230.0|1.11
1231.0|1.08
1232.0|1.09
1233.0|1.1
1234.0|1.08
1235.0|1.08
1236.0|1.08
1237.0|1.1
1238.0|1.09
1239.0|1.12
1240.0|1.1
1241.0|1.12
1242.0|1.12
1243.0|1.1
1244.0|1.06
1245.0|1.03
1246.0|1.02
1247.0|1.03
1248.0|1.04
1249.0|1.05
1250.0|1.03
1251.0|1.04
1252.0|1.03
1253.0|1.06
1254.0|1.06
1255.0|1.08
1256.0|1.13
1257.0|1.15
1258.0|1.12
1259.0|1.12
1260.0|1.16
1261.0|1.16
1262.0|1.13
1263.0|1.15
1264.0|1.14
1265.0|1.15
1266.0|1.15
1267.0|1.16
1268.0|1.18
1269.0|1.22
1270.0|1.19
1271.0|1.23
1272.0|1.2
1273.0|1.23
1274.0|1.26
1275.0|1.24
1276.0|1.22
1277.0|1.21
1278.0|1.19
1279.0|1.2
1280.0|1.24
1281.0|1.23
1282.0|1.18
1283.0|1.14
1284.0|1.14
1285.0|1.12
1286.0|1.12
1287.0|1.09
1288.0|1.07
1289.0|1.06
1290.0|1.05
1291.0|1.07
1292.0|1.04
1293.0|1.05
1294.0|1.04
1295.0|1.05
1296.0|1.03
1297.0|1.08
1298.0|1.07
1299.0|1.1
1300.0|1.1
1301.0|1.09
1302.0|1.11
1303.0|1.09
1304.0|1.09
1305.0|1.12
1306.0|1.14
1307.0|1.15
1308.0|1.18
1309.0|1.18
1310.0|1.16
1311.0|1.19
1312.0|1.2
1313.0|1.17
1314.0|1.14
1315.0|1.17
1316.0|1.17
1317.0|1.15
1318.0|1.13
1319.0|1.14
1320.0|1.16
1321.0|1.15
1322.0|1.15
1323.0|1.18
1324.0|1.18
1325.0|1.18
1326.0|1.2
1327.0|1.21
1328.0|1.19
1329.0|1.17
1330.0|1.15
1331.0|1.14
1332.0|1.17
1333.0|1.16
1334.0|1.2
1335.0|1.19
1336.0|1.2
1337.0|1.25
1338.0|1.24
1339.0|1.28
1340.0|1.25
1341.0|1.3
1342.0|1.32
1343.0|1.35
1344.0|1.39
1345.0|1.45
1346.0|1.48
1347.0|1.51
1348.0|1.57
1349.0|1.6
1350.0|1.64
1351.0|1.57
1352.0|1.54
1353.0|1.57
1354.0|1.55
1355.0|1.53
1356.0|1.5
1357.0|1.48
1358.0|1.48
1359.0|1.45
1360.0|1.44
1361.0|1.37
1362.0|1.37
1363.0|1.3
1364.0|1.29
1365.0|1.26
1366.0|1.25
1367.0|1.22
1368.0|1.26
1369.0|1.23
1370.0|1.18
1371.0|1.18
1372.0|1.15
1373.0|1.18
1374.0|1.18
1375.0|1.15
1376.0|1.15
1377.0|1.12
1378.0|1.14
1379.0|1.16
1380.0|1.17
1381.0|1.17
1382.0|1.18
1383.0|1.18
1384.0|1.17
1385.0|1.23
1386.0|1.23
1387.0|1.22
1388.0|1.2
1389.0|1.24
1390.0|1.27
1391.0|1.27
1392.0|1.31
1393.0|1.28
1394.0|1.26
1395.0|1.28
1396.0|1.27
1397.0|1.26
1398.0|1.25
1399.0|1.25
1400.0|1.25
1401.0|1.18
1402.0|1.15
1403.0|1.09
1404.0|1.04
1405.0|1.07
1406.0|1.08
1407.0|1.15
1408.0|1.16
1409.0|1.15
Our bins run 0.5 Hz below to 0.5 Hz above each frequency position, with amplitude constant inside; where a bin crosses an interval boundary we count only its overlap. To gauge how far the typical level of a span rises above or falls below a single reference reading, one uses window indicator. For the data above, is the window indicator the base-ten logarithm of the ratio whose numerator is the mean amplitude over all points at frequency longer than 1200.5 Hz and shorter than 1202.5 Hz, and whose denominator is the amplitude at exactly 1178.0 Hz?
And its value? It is 0.04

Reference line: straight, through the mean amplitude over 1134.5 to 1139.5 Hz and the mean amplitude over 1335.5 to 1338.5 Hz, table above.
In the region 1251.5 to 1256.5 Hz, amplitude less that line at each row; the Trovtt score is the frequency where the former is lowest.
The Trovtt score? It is 1252.0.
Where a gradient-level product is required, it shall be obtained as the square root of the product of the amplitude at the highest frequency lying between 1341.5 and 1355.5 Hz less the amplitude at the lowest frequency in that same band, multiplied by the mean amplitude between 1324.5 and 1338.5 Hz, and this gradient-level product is 0.50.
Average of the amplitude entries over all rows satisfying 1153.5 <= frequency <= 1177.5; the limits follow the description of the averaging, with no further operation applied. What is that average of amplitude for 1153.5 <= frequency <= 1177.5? 1.03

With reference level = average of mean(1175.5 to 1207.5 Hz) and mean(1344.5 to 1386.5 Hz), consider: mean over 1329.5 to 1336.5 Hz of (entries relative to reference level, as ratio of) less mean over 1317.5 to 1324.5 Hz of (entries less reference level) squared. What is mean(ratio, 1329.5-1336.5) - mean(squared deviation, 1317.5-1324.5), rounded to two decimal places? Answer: 0.99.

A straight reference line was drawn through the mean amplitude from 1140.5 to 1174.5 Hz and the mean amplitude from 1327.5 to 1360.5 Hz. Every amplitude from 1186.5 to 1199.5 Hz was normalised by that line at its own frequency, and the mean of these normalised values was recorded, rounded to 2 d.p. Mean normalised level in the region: 1.03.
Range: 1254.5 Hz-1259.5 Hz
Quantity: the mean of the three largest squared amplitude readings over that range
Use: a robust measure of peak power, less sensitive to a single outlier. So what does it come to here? 1.28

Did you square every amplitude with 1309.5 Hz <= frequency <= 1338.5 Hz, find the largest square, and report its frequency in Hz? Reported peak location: 1337.0 Hz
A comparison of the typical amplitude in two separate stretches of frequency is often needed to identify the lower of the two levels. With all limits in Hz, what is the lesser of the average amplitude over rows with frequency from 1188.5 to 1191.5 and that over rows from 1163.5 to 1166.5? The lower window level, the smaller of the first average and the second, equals 1.01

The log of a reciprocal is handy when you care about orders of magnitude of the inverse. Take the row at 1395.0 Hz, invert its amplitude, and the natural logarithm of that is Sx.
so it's -0.25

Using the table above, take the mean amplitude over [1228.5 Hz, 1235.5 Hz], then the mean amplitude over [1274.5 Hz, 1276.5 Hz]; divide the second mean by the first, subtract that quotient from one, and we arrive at -0.12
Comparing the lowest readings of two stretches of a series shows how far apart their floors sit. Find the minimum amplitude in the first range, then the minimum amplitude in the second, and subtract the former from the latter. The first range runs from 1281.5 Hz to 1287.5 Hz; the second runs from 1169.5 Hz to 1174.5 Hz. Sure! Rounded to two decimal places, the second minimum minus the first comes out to -0.10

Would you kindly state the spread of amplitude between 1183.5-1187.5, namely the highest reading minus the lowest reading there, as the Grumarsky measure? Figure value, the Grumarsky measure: 0.010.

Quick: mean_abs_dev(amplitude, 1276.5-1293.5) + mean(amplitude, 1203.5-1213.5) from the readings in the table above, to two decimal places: 1.21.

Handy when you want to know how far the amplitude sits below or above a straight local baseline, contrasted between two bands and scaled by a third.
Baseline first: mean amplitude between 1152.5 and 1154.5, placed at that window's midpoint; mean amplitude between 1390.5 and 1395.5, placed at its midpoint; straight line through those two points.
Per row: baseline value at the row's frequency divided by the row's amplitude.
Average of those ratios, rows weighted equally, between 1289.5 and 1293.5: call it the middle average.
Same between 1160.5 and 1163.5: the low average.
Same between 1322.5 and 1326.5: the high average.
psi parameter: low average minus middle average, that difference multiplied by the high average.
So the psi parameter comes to -0.21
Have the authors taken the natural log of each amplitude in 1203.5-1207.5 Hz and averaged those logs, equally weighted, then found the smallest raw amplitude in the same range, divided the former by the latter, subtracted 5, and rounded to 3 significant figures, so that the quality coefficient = -4.90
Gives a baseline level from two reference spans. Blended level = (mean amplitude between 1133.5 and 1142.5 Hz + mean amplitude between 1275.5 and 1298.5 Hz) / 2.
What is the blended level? 1.04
